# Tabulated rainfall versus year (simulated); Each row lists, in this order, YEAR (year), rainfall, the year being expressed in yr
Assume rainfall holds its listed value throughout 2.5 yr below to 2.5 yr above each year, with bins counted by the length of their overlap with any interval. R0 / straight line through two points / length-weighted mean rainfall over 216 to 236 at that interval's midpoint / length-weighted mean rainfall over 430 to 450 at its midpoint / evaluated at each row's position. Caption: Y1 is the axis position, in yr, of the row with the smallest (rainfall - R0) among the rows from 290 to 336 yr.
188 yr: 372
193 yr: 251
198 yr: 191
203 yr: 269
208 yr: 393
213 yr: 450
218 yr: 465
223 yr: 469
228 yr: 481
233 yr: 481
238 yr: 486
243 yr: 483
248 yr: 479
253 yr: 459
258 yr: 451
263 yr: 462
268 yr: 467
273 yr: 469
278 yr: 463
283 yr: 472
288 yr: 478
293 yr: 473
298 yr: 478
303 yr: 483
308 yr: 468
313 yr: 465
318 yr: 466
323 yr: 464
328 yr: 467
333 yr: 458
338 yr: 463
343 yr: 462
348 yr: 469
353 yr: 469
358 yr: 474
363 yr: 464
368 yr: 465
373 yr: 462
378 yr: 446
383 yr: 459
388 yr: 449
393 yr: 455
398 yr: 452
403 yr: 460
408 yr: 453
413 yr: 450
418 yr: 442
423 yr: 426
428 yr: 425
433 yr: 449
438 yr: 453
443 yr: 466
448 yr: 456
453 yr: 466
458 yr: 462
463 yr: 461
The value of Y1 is 333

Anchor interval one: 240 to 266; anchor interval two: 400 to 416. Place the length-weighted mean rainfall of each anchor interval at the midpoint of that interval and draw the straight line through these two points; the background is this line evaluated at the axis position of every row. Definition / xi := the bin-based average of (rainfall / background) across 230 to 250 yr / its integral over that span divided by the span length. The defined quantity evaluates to 1.03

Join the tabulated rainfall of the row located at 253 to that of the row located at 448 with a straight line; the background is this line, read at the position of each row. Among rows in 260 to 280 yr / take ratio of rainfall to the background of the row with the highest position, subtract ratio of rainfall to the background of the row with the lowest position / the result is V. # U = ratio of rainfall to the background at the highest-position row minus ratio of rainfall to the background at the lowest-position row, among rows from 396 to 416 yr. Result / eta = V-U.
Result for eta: 0.01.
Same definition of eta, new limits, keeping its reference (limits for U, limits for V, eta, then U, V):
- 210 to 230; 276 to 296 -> -0.05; 0.068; 0.02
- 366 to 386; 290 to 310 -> 0.00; -0.013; -0.01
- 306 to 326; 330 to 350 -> 0.03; -0.008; 0.02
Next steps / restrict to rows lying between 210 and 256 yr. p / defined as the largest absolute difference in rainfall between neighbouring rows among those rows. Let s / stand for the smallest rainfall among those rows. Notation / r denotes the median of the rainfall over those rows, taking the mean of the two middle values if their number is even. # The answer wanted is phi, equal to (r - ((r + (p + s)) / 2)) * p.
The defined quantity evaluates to 90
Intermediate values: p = 20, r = 479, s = 450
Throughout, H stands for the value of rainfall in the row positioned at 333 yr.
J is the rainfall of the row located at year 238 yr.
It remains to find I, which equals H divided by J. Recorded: 0.94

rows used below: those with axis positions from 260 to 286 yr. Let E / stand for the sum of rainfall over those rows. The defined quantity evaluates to 2333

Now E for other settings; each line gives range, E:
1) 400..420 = 1805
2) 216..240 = 2382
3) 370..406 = 3183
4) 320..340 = 1852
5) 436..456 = 1841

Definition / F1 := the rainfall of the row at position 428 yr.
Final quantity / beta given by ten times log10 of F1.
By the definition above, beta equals 26.3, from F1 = 425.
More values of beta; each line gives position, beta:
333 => 26.6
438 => 26.6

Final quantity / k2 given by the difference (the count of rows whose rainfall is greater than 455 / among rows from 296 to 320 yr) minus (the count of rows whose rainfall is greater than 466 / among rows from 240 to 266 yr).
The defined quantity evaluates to 3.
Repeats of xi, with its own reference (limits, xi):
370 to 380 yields 1.00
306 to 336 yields 1.01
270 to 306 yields 1.02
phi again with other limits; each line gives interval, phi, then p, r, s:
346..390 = 16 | 16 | 464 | 446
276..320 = -45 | 15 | 472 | 463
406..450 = 12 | 24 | 450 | 425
